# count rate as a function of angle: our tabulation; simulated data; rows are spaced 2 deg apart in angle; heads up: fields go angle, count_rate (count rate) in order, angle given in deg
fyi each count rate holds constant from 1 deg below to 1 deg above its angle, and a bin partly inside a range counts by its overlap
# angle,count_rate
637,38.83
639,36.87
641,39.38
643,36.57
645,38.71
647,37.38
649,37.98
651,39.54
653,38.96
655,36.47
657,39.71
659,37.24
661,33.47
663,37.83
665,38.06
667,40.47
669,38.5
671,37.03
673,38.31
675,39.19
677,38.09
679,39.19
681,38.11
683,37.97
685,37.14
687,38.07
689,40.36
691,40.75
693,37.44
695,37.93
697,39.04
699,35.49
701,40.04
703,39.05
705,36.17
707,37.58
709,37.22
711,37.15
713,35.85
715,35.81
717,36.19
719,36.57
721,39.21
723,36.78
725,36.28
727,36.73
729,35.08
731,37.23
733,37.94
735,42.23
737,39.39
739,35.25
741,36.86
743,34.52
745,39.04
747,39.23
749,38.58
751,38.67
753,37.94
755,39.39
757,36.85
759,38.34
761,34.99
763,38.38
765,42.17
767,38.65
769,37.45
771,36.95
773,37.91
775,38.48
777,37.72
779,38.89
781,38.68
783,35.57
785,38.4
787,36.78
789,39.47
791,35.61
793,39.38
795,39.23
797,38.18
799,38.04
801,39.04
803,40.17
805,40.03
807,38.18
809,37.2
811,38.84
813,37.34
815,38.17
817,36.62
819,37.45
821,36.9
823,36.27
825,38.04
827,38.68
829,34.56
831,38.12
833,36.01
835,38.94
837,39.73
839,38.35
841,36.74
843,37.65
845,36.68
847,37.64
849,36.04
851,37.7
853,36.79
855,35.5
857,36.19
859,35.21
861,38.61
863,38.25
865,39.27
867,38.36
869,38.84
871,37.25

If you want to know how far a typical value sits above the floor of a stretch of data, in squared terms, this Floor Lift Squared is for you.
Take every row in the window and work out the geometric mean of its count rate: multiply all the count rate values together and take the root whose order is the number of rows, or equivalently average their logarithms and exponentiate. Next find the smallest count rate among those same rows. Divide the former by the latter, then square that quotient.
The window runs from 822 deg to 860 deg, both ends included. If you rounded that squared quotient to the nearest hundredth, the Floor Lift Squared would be 1.15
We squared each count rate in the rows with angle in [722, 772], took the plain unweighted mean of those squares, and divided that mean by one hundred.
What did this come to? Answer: 14.3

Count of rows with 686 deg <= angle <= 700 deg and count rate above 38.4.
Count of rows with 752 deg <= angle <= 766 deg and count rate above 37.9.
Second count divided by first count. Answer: 1.7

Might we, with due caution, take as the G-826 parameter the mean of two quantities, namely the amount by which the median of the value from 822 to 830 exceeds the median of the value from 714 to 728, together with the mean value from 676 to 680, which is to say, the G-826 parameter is 19.6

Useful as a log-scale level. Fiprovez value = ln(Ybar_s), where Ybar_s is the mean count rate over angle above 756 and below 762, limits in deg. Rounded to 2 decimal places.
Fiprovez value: 3.60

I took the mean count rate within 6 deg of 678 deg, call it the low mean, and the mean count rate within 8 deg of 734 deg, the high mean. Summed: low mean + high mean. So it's 76.1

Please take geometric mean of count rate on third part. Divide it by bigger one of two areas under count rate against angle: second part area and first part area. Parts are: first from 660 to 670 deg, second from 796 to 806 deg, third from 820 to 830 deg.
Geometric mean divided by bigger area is 0.0943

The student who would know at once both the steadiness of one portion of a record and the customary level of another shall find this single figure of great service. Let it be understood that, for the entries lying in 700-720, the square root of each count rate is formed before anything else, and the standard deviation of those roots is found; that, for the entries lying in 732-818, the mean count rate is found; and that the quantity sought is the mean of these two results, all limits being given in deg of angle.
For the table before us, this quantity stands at 19.1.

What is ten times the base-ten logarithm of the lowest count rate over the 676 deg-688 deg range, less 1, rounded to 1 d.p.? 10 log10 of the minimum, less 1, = 14.7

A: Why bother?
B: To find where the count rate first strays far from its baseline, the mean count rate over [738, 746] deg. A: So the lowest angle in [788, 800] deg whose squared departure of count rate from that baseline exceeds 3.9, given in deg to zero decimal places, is 789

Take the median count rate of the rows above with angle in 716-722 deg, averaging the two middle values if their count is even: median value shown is 36.6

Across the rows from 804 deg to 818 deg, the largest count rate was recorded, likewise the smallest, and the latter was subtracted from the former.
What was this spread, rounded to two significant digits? 3.4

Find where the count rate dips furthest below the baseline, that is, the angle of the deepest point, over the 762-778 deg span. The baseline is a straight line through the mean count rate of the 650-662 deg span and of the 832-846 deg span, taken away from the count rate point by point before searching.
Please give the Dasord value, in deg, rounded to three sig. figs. 771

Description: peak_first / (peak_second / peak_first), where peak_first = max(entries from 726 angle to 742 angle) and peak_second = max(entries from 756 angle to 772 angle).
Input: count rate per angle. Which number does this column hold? 42.3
